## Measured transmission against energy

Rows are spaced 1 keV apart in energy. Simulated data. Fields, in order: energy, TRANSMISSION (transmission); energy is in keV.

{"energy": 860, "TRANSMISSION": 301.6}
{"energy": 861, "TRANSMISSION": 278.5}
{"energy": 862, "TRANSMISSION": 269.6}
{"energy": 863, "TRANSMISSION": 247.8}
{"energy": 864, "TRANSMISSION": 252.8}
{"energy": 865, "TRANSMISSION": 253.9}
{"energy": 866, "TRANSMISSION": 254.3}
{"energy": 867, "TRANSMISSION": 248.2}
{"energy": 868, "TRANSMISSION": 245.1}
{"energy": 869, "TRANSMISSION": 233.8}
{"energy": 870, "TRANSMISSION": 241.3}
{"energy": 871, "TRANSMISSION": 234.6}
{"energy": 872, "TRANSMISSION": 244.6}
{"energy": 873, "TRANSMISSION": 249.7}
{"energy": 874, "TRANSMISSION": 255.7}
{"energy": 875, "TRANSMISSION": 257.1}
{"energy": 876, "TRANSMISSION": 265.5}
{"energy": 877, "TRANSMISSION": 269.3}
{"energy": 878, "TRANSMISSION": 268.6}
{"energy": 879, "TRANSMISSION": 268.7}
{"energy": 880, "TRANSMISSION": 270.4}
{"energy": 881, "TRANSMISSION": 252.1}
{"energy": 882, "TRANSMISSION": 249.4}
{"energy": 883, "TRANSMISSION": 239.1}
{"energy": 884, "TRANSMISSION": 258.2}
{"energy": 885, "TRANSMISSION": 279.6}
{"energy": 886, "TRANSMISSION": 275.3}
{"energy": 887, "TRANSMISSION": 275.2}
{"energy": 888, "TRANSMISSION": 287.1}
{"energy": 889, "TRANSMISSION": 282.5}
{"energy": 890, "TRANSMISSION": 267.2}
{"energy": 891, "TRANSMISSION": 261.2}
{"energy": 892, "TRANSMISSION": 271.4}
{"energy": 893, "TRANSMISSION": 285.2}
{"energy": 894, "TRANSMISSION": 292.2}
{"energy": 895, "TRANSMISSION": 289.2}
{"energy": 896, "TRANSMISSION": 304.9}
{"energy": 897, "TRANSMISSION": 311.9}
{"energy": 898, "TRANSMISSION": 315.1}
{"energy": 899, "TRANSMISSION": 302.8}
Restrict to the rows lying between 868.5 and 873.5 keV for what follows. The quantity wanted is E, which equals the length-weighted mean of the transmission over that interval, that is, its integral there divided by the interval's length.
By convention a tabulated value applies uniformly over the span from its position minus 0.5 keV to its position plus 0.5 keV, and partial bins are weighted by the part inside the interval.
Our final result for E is 241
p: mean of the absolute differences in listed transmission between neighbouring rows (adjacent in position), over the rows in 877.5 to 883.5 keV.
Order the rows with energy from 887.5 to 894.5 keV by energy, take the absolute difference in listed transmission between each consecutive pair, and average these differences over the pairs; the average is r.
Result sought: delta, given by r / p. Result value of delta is 1.4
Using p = 6.6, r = 9.5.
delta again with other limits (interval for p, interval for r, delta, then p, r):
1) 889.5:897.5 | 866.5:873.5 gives 0.8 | 9.0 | 7.3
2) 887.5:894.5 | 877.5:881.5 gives 0.7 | 9.5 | 6.7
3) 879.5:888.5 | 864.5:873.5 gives 0.6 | 11.0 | 6.3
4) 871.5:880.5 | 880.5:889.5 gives 2.7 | 3.4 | 9.3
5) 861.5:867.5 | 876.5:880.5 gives 0.1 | 6.9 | 0.8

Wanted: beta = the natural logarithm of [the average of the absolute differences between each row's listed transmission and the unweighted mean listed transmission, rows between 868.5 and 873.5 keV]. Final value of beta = 1.7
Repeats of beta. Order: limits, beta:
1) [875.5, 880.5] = 0.2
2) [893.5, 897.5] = 2.2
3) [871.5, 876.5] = 1.8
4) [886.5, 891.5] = 2.1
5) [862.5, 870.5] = 1.7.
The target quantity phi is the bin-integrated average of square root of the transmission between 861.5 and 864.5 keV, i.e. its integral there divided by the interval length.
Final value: 16.0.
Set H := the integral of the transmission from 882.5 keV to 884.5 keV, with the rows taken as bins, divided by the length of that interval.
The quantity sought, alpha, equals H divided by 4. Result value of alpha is 62.2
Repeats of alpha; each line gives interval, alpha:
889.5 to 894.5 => 68.9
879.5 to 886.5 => 65.1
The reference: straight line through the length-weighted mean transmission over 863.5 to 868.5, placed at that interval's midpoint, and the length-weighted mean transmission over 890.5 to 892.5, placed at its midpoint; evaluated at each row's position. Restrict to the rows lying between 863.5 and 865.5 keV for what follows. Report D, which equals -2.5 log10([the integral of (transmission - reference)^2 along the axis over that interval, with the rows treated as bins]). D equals -3.4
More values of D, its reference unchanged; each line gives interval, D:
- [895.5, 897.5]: -8.7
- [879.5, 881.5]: -5.7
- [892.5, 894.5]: -7.4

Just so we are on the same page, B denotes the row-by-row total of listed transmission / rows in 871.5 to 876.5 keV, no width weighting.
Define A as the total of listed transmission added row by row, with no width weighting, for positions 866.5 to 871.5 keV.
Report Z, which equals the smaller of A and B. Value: 1203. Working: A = 1203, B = 1273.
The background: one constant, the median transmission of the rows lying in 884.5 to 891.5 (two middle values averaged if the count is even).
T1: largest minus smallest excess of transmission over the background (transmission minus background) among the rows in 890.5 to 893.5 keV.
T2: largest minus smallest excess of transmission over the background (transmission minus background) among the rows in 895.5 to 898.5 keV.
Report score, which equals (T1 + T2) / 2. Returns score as 17.1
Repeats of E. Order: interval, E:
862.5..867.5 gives 251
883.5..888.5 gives 275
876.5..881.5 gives 266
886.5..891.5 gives 275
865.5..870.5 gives 245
